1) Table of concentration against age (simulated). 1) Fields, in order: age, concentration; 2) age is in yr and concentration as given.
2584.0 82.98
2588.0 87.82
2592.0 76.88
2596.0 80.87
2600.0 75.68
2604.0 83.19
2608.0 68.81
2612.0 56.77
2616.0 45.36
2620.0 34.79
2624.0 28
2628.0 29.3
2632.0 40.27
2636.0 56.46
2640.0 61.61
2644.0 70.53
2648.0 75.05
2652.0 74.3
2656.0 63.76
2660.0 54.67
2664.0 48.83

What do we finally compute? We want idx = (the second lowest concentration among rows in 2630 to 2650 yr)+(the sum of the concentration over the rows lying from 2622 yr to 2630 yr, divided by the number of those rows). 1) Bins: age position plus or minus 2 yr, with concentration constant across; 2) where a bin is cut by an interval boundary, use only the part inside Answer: 85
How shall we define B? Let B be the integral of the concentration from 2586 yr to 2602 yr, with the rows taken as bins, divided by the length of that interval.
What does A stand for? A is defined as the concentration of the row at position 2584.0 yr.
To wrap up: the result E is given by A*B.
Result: 6664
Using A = 82.98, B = 80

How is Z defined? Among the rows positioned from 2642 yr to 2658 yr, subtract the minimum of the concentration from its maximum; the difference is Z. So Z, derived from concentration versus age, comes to 11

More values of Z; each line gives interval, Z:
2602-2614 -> 26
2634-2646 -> 14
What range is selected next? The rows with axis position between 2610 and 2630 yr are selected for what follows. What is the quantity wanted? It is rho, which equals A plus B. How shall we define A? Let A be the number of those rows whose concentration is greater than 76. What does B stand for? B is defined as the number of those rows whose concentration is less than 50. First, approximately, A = 0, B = 4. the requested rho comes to 4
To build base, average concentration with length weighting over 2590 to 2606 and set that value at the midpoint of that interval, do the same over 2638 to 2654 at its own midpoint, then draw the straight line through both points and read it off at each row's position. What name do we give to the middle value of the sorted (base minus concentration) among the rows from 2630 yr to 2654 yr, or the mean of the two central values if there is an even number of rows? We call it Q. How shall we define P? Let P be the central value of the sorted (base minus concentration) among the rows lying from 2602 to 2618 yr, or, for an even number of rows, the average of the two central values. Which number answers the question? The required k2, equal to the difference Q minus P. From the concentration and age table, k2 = -9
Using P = 14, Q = 5.0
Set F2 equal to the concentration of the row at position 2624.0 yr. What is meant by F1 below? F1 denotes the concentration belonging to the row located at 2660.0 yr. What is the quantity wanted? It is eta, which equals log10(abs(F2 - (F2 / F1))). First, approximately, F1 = 54.67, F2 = 28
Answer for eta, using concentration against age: 1.44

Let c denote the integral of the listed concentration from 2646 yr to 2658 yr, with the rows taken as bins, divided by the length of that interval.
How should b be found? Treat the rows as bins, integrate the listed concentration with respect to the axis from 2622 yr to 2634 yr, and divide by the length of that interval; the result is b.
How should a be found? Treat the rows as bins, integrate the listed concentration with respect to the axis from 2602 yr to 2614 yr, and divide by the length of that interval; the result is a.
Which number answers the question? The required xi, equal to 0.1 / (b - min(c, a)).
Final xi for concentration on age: -0.003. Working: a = 70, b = 33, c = 71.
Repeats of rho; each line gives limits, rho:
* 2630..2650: 1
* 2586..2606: 4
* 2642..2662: 0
